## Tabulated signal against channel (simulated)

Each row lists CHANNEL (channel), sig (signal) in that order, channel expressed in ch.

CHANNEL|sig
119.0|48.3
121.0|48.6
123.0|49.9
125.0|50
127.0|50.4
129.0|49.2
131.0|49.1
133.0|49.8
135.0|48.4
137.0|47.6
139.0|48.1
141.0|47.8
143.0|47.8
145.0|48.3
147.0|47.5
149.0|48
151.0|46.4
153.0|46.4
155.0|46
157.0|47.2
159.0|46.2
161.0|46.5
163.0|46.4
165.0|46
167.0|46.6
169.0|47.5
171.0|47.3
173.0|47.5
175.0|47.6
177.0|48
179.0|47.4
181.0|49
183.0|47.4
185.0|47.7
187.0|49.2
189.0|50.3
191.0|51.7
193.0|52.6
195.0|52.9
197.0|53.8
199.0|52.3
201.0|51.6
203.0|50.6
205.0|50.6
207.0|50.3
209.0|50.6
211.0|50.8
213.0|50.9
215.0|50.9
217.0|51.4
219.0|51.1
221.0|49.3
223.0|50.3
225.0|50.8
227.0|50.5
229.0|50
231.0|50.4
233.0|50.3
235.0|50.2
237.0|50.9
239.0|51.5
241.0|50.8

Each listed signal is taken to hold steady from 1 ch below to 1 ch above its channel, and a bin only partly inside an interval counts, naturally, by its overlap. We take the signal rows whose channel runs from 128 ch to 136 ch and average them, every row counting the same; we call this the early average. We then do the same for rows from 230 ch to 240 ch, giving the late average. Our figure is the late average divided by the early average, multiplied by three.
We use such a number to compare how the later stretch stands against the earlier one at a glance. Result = 3.09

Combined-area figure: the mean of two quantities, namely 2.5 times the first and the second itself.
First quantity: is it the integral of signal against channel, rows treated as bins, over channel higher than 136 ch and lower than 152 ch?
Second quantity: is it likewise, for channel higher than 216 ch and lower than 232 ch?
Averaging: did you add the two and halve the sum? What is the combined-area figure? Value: 1358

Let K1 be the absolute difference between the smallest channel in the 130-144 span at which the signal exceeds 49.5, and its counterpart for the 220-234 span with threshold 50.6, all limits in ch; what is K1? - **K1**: 92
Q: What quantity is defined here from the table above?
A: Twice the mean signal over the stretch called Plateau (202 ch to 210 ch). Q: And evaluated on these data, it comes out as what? 101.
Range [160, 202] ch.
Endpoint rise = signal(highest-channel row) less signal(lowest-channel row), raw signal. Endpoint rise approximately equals 5.1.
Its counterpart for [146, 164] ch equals -1.1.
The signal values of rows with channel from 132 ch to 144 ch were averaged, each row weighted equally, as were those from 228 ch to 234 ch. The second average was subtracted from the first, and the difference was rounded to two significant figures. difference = -2.0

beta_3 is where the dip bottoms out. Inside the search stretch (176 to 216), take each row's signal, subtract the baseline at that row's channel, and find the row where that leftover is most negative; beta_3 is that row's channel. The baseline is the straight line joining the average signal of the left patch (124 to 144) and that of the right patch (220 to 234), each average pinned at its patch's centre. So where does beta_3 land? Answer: 183.0 ch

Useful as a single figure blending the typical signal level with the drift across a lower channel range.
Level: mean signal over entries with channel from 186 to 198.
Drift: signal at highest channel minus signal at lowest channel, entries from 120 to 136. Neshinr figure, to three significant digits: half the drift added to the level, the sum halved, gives 25.8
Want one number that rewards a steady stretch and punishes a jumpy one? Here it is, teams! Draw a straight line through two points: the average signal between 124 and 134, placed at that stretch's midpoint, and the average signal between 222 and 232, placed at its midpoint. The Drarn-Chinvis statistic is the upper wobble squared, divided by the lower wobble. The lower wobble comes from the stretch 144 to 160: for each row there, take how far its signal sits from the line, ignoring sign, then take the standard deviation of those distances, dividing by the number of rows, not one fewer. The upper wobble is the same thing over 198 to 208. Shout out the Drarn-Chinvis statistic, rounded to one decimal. 0.7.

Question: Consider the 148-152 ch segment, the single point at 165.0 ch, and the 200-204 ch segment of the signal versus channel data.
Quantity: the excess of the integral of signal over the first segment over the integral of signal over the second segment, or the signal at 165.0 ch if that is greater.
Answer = 46.0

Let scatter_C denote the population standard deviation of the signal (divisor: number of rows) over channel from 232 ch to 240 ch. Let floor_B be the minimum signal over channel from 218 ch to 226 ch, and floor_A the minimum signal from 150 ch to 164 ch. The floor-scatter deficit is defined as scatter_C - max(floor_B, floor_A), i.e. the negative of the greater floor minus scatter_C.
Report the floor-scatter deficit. -48.8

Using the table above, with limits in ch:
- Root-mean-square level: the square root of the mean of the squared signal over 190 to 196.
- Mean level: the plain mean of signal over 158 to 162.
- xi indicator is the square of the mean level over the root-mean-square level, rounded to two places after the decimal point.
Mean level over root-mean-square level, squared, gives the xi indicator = 0.78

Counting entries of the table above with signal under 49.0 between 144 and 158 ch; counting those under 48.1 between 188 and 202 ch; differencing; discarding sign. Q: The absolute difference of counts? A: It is 7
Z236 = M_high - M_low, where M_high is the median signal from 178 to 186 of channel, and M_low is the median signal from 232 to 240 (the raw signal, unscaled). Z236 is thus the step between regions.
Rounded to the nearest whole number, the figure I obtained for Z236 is -3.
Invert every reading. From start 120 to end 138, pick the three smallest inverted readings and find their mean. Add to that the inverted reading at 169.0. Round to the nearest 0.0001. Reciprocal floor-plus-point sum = 0.0410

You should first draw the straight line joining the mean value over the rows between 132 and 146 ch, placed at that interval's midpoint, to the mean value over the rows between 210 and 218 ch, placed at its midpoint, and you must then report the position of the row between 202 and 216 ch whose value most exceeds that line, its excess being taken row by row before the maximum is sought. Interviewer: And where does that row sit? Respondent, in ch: 203.0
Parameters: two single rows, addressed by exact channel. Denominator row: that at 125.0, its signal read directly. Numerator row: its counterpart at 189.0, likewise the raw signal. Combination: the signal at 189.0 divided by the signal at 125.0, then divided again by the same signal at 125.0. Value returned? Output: 0.0201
